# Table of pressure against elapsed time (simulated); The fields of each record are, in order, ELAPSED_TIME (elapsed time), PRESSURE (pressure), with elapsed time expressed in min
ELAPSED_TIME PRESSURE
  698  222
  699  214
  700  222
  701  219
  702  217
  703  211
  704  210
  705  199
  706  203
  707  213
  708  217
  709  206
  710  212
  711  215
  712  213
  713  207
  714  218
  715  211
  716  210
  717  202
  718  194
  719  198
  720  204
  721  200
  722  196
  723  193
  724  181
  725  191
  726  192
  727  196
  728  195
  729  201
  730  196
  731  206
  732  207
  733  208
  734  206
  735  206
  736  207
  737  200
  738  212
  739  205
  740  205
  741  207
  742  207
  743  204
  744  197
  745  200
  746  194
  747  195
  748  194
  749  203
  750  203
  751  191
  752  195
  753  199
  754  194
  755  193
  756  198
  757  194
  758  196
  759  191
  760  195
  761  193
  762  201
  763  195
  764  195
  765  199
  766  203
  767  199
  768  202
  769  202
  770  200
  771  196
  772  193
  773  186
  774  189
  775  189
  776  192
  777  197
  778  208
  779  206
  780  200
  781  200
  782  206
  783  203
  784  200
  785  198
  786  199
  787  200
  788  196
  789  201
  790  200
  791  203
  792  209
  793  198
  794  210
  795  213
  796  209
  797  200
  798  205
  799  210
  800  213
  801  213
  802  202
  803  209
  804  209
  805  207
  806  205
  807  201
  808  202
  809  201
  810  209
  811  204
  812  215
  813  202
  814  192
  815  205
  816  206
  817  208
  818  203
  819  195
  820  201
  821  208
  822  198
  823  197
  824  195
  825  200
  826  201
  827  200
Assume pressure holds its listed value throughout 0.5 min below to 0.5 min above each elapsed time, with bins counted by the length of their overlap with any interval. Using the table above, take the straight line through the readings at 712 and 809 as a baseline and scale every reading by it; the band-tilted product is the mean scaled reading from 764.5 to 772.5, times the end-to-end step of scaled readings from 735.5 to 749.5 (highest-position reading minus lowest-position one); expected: -0.01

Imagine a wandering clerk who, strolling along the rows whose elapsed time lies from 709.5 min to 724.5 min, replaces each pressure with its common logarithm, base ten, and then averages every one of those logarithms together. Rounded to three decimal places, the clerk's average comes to 2.308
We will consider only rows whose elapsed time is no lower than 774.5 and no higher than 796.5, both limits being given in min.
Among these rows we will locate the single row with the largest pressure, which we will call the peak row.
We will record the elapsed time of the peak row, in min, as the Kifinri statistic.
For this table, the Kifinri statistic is 795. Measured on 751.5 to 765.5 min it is 762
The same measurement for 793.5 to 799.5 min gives 795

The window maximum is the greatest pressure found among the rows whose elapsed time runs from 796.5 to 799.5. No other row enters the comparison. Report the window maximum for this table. 210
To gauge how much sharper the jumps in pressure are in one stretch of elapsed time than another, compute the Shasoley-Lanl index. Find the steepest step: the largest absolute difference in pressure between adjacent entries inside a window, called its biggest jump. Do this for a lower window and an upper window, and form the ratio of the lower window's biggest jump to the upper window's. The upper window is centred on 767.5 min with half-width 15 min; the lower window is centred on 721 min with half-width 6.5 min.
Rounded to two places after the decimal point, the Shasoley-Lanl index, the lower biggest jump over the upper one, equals 1.09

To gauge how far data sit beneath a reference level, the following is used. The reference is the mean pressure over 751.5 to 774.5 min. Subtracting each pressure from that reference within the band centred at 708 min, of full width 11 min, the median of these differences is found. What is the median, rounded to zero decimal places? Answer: -15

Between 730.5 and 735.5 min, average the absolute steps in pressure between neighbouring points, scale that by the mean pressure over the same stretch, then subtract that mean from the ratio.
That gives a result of -207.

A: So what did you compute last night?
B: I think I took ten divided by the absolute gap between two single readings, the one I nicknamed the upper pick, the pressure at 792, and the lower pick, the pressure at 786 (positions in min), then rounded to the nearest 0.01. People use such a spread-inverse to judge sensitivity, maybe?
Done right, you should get 1.00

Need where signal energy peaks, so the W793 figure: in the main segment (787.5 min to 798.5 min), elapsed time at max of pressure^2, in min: 795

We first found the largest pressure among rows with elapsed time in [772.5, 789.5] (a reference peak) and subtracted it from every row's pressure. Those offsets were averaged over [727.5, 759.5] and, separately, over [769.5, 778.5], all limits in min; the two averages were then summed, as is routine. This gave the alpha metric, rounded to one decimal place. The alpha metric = -21.3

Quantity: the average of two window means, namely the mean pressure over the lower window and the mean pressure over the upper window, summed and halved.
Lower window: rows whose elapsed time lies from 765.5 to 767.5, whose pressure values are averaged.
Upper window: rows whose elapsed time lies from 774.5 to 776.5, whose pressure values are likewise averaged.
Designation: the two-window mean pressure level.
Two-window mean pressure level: 196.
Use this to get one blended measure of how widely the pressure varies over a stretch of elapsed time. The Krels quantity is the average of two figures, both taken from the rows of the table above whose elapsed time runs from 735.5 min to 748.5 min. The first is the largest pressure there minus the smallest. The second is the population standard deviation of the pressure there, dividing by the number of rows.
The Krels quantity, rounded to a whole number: 12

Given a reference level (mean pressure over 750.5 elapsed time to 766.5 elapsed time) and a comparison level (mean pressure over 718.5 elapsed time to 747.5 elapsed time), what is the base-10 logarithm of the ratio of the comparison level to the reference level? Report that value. 0.010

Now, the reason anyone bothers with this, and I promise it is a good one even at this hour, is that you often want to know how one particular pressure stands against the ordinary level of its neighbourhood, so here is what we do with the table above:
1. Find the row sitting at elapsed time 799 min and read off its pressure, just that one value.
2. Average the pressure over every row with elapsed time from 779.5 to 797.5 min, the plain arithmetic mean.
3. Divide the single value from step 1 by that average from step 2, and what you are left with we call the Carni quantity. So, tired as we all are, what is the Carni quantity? 1.037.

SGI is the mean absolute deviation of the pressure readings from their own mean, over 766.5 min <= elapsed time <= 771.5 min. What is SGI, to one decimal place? 1.8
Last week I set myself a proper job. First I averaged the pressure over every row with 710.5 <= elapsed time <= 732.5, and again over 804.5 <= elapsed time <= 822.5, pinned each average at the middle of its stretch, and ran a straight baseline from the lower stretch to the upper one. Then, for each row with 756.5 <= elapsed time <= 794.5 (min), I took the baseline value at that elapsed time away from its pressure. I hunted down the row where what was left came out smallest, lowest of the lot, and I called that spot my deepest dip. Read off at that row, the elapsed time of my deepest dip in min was 773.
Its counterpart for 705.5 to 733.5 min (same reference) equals 724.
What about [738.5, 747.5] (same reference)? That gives 746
